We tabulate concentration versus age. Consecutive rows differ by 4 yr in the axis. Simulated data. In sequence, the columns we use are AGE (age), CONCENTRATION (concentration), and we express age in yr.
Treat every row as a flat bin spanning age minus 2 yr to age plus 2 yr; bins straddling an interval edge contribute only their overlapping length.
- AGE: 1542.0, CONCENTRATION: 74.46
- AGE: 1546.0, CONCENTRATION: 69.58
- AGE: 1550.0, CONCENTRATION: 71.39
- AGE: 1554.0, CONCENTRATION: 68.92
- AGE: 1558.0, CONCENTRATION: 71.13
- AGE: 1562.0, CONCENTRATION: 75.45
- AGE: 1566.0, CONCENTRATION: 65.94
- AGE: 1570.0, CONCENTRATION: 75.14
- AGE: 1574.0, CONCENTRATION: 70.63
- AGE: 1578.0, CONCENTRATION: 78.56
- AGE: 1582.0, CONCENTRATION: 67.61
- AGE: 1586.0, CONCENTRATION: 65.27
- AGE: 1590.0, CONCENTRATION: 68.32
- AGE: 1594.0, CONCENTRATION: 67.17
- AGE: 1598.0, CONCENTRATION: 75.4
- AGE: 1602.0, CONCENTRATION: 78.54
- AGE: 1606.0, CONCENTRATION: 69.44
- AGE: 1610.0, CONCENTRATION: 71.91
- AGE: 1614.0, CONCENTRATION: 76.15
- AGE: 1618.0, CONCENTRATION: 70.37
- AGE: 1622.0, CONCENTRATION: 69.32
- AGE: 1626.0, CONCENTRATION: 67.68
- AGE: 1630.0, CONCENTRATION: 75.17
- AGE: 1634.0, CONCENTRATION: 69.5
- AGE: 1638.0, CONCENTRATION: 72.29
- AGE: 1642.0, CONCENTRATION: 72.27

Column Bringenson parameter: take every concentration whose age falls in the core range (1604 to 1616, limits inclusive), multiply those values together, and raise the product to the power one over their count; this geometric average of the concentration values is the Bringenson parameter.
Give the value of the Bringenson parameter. 72.4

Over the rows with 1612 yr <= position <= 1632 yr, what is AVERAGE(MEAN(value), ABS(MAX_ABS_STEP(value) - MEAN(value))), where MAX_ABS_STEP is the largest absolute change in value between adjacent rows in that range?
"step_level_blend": 68.0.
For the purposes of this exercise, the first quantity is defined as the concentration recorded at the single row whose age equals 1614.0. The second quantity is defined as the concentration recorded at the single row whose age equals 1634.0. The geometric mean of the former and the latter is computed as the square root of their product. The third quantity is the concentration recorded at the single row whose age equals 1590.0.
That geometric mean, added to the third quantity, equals 141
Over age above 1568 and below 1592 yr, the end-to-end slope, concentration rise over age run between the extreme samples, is -0.3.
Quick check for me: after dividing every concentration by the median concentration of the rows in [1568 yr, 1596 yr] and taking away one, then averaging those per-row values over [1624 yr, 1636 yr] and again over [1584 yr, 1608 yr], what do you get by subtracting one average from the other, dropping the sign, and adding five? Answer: 5.00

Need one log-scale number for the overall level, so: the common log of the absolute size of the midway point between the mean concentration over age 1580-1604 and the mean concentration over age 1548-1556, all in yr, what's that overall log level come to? 1.85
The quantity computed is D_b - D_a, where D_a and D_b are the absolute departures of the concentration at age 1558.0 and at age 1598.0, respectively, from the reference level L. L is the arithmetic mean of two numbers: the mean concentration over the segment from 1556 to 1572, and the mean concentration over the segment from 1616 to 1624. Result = 4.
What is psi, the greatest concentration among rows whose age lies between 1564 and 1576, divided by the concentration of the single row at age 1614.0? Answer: 0.99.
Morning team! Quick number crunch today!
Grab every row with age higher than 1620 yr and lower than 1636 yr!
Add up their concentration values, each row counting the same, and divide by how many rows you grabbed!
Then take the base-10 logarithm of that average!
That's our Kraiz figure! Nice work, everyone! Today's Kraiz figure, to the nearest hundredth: 1.85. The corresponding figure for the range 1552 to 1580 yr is 1.86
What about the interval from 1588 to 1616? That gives 1.86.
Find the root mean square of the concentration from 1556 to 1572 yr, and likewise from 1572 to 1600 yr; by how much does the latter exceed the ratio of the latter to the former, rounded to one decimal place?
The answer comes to 69.6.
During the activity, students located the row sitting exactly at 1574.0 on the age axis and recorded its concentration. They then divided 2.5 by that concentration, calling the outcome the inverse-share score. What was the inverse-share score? 0.0354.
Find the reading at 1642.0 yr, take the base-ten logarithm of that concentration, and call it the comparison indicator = 1.859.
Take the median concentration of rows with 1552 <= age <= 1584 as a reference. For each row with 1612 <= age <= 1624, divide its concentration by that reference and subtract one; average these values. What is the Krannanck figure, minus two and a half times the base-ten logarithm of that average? 4.6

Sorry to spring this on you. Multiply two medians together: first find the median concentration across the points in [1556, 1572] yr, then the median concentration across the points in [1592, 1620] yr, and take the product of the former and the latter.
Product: 5259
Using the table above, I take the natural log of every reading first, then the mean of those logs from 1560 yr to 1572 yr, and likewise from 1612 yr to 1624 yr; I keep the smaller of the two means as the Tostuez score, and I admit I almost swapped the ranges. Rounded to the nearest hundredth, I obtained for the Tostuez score 4.28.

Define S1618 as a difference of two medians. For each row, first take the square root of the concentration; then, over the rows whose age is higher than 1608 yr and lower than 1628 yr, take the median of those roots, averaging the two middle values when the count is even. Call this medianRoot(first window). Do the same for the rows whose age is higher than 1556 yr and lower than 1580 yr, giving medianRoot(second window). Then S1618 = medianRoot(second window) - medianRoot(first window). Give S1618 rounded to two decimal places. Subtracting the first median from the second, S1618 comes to 0.16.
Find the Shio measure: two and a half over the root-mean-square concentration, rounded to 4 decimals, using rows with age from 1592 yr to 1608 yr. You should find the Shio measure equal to 0.0344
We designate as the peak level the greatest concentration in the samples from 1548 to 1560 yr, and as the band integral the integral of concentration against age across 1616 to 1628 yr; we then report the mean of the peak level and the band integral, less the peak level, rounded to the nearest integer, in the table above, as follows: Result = 379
